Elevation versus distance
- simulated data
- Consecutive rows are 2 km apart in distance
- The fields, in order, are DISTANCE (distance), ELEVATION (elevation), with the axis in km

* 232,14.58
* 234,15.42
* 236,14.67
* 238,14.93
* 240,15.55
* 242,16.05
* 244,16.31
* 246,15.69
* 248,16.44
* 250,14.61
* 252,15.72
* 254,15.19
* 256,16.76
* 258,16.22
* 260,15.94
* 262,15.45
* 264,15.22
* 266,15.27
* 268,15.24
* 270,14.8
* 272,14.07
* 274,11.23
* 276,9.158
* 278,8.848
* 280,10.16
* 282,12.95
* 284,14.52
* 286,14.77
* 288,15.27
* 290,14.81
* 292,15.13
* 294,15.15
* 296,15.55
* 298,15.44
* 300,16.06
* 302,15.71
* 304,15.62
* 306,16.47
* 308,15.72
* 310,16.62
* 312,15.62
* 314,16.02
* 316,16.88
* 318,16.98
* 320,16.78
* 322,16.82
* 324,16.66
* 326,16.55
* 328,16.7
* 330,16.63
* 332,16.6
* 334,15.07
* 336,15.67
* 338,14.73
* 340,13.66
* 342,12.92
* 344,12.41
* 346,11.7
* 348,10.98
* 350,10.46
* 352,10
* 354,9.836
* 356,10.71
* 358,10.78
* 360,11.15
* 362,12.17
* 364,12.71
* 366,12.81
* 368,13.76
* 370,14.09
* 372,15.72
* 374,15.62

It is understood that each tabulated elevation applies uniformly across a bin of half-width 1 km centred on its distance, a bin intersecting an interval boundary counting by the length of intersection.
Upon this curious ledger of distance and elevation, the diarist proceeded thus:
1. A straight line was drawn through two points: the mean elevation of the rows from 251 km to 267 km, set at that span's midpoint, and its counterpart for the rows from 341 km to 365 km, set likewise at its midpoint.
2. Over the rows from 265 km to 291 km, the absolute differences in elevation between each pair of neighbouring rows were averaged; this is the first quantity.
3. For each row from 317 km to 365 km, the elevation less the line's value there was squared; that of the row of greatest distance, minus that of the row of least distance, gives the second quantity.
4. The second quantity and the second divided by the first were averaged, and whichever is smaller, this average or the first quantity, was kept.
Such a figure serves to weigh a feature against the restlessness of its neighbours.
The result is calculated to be -12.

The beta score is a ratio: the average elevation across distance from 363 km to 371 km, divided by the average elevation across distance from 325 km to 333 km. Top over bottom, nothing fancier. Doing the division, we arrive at 0.80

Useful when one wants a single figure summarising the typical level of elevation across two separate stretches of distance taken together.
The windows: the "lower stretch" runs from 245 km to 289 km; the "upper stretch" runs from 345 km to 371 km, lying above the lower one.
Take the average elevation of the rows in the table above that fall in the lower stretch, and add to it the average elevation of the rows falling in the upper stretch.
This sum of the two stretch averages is 26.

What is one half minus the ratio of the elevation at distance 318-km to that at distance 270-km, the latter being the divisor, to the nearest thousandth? -0.647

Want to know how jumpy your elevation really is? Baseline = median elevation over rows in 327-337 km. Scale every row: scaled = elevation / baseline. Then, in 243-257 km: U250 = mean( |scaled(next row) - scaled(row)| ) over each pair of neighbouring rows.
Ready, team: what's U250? 0.064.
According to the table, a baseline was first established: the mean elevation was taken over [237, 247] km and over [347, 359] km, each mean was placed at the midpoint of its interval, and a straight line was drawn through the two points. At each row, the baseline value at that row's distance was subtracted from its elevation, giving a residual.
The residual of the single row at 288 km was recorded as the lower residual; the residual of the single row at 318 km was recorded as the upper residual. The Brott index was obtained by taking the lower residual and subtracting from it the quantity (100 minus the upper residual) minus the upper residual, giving -88.5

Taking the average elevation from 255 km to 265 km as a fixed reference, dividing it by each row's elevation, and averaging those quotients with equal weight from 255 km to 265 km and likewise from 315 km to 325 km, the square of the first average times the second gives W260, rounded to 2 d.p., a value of 0.95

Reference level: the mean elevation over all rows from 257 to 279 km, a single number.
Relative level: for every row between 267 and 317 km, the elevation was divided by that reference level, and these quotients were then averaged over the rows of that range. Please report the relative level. 1.05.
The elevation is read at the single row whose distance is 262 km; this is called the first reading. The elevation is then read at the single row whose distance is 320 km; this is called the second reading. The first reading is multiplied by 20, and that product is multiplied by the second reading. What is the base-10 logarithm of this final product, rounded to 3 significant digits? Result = 3.71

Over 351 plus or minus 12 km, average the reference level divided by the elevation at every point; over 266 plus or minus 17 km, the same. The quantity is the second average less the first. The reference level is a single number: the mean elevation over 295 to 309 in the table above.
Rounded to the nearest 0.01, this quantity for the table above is -0.22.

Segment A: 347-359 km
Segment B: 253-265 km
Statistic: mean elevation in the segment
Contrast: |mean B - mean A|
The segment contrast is 5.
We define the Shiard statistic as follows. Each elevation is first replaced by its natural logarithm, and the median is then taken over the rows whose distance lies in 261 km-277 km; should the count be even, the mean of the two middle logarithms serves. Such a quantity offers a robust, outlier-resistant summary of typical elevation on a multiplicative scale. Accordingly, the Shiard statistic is 2.7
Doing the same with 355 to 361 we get 2.4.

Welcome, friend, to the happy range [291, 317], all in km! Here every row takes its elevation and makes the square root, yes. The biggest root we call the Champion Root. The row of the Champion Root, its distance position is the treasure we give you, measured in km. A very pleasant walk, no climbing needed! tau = 316 km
